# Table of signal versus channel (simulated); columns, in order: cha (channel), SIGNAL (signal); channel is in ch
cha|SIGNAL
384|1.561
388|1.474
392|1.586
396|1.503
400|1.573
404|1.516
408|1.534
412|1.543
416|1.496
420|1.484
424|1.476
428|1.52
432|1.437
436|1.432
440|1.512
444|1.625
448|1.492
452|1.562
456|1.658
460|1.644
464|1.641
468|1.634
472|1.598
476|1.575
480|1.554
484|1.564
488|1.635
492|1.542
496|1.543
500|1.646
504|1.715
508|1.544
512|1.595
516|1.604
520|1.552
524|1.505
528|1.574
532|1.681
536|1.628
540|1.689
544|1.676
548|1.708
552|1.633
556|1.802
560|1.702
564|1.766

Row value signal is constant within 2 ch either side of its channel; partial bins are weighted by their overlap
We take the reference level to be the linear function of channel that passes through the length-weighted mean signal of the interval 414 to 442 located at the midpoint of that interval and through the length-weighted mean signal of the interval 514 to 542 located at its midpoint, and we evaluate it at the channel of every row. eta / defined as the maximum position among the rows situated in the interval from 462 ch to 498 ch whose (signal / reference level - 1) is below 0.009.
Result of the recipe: 496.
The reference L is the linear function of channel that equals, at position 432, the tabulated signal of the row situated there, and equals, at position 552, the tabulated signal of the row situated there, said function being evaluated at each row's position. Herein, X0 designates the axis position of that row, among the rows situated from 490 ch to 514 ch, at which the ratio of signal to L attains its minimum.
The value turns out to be 508 ch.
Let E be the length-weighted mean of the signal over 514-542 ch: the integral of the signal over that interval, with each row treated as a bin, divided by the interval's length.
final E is 1.60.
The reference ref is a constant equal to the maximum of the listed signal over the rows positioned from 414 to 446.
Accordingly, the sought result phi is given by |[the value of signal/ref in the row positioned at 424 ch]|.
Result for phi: 0.91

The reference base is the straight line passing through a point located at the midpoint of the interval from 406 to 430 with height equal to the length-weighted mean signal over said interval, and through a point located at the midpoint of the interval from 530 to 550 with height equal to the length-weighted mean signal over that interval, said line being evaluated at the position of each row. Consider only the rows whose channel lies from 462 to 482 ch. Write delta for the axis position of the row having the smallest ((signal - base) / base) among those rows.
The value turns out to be 480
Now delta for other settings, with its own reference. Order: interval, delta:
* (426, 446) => 436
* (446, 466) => 448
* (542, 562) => 552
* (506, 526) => 524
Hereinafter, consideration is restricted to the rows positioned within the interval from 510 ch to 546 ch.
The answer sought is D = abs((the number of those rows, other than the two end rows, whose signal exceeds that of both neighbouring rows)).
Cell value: 3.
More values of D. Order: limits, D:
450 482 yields 1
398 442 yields 2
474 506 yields 1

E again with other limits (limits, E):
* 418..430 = 1.49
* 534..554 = 1.67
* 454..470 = 1.64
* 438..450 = 1.54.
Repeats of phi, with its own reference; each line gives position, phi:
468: 1.01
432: 0.88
